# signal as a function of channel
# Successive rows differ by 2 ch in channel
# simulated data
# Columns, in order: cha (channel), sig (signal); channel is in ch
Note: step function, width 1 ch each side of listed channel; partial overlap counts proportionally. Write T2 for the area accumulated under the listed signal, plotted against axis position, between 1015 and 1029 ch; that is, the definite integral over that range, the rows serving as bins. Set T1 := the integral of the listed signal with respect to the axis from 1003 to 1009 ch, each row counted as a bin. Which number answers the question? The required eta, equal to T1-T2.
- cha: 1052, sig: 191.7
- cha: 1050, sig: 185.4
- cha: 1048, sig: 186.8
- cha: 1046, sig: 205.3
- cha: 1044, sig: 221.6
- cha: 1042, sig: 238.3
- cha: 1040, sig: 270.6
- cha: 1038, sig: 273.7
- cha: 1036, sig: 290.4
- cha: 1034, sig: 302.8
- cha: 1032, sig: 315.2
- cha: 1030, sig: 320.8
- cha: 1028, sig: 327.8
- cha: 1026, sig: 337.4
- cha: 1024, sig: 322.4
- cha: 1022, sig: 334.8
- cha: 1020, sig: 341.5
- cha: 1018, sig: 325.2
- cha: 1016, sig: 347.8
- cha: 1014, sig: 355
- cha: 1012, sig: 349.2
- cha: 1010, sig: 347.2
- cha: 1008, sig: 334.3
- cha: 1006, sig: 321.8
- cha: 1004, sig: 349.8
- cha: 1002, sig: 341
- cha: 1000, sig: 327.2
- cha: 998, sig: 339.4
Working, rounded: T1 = 2012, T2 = 4674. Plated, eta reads -2662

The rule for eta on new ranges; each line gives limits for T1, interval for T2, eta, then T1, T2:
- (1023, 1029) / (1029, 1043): -2048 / 1975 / 4024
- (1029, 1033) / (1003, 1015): -2843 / 1272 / 4115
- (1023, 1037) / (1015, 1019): 3088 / 4434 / 1346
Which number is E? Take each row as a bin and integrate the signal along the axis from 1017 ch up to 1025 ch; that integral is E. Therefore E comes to 2648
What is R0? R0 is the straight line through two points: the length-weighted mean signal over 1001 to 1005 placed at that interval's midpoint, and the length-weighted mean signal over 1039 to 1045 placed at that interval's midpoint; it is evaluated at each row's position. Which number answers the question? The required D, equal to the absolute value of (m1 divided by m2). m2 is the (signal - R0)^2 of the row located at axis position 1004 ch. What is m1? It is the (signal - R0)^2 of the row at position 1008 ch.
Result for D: 0.1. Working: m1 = 4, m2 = 49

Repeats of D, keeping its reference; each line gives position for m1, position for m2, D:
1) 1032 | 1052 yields 3.2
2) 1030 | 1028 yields 0.9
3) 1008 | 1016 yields 0.0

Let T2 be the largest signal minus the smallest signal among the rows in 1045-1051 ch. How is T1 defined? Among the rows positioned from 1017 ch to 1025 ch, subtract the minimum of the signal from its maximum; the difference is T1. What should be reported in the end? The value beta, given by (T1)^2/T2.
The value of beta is 18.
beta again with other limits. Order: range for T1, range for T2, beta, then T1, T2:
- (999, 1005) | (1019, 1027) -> 27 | 23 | 19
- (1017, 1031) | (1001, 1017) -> 13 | 21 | 33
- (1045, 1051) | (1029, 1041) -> 8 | 20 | 50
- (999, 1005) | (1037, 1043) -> 14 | 23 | 35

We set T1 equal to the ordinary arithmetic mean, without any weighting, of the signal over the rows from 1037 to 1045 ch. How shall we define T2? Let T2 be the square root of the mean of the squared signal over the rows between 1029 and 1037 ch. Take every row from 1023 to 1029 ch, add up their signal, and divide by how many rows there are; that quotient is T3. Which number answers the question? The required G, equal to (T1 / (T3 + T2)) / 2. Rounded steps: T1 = 251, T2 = 308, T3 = 329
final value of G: 0.197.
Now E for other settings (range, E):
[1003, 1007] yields 1343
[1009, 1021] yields 4132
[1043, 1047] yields 854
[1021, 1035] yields 4522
